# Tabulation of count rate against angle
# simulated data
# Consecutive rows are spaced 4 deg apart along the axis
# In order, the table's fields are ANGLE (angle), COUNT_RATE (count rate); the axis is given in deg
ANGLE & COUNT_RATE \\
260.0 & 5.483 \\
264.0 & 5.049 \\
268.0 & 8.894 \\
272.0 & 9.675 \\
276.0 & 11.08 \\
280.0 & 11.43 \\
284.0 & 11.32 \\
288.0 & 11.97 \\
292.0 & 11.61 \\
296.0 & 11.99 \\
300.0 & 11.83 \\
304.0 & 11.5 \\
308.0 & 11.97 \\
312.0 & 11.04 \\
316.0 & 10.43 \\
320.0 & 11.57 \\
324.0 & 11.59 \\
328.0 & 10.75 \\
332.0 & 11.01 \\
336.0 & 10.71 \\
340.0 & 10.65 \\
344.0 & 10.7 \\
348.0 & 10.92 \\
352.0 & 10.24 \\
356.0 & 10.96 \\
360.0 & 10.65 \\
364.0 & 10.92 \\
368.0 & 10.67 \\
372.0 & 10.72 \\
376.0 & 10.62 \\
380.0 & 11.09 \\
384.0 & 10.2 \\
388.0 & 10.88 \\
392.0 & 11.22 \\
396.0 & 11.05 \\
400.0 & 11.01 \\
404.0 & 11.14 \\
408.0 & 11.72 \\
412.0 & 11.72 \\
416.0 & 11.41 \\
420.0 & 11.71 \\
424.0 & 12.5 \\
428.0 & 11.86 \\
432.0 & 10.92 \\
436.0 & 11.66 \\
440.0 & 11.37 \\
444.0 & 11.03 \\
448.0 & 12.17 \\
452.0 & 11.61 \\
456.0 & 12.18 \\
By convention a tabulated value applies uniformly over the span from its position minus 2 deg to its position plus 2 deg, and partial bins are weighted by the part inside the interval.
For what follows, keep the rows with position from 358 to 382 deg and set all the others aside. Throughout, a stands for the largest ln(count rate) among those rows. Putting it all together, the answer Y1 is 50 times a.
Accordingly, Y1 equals 120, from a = 2.41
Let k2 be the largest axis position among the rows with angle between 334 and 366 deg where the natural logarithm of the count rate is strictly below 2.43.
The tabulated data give 364.0 deg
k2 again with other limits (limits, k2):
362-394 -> 392.0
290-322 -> 316.0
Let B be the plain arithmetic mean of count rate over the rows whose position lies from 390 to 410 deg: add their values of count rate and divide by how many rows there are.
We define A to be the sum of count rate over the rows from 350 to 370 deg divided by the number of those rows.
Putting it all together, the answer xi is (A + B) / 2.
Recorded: 10.96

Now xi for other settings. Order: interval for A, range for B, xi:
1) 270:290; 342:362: 10.89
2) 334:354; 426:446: 11.01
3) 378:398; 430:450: 11.16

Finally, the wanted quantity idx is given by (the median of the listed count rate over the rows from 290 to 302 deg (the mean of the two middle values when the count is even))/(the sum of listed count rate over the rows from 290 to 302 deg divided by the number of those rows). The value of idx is 1.00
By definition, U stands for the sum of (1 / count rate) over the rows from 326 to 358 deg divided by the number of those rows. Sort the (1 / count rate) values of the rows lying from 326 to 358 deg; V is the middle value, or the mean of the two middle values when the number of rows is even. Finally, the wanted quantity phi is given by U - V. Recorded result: -0.0001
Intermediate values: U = 0.093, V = 0.0932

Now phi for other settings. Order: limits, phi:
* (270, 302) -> 0.0016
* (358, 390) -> -0.0002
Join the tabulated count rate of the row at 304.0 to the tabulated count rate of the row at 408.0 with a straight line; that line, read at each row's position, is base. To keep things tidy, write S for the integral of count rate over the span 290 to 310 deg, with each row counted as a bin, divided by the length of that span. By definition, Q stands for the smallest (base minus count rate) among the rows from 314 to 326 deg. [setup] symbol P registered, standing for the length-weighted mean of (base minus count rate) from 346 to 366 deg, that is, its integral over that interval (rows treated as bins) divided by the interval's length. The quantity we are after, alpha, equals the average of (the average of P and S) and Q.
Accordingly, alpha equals 3.1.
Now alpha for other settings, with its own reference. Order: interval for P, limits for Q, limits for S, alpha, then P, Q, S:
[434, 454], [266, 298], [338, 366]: 2.5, 0.23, -0.51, 10.7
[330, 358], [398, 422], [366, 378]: 2.9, 0.84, 0.00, 10.7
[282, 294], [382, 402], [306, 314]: 3.1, -0.17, 0.47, 11.5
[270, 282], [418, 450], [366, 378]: 2.5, 0.71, -0.75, 10.7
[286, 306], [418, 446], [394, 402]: 2.3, -0.30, -0.75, 11.0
